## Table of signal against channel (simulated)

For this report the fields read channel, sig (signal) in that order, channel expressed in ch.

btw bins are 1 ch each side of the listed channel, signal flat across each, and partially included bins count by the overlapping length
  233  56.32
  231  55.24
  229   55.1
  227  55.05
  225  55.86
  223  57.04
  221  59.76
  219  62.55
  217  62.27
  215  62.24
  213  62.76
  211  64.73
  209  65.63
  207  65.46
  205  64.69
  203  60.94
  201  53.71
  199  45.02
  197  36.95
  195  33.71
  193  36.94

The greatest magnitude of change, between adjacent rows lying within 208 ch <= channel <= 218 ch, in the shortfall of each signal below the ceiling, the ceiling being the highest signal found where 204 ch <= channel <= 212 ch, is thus 2.0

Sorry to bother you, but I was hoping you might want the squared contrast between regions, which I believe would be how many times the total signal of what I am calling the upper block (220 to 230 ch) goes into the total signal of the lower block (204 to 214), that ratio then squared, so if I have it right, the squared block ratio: 1.3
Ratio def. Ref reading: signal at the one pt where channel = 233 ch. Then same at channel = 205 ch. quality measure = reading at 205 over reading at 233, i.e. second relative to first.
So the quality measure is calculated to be 1.15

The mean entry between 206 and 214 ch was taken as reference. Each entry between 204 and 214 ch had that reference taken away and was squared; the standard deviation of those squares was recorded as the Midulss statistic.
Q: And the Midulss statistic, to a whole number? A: 1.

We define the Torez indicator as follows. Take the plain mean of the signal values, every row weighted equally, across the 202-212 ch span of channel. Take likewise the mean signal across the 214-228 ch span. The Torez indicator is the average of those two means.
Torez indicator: 62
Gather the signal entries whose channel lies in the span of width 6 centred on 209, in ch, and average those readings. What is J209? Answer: 65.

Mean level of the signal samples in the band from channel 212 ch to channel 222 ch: 61.9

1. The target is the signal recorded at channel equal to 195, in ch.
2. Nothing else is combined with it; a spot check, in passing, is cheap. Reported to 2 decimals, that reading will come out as 33.71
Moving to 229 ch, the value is 55.10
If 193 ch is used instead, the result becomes 36.94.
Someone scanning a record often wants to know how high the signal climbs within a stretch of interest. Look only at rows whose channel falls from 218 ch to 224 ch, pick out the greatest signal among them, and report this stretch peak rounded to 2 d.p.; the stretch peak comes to 62.55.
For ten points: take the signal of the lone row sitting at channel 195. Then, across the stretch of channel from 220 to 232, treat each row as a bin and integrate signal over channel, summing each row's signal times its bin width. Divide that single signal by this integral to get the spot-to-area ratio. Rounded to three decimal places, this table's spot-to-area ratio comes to 0.050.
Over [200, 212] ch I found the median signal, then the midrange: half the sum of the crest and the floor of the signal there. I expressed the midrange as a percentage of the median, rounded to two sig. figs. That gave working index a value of 92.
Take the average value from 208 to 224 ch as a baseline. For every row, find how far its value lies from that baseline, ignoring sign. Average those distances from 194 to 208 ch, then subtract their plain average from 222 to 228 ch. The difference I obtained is 6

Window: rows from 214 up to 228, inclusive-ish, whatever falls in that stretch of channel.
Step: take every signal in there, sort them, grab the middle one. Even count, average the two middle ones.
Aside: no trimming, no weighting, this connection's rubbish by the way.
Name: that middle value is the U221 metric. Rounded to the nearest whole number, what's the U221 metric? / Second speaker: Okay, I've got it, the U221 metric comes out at 60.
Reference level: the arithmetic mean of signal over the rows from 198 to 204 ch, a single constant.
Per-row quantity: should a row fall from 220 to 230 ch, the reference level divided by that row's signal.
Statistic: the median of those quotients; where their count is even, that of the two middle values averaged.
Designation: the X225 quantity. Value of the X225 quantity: 0.95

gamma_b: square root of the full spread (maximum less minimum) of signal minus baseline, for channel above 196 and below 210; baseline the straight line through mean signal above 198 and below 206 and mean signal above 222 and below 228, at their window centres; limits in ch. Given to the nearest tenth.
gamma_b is 5.4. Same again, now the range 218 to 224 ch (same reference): 2.3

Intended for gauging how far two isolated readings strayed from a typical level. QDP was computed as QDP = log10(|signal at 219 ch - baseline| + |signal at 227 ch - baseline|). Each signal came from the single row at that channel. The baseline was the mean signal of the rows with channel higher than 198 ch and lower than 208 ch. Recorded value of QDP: 0.9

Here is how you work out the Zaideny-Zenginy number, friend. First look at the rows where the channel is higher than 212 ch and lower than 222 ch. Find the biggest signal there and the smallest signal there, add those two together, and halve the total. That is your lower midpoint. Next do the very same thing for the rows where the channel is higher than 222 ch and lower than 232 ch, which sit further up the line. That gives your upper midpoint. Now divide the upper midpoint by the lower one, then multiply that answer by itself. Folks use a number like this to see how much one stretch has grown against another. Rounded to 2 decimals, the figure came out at 0.84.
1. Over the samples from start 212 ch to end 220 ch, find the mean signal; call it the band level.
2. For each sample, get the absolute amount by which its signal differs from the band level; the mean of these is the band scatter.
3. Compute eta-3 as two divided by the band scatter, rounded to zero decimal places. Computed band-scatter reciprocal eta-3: 10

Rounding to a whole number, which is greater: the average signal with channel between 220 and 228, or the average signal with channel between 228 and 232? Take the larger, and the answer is 57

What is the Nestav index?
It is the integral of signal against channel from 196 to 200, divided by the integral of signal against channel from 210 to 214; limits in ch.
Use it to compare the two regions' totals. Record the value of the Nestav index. 0.64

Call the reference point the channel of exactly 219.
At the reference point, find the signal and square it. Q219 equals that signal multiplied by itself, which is 3913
